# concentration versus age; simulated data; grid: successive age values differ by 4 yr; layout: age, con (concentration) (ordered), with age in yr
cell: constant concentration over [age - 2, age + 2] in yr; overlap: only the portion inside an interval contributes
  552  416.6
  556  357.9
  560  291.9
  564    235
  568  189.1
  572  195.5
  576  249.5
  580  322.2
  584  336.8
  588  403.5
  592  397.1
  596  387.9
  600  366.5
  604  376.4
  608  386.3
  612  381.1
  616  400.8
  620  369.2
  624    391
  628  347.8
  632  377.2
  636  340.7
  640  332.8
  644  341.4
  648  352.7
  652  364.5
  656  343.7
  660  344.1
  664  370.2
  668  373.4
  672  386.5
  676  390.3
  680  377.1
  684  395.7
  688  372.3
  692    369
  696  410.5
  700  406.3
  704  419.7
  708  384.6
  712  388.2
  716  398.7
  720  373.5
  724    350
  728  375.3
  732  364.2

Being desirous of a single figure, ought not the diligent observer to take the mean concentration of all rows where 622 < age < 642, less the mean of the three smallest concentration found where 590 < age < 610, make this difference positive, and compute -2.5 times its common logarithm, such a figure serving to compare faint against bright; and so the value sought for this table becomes -3.2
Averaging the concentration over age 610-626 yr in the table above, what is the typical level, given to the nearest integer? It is 386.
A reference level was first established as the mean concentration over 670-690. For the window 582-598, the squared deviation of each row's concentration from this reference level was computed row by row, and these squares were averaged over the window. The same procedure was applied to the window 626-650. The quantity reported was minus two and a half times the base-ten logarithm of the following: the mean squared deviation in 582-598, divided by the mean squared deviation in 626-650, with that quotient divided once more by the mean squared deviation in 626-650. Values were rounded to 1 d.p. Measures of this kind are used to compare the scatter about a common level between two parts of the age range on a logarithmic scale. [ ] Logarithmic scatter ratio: 8.7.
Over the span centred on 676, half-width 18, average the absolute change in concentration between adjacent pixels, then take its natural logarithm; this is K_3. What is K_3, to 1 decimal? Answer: 2.6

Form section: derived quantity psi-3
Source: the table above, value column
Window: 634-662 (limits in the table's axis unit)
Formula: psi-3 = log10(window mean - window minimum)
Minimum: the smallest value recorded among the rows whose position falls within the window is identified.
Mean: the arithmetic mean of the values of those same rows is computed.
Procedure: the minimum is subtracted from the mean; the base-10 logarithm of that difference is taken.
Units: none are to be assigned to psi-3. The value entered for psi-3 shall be 1.11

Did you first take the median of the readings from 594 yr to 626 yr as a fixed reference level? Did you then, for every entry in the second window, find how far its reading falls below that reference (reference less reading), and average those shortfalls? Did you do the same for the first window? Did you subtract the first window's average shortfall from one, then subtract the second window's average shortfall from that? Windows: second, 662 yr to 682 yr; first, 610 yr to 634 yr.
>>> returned -9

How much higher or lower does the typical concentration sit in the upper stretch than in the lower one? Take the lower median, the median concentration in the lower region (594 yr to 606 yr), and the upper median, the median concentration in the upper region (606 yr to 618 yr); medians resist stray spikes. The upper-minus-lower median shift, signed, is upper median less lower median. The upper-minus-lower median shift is 10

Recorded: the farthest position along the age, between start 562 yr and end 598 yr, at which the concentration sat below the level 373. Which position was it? 584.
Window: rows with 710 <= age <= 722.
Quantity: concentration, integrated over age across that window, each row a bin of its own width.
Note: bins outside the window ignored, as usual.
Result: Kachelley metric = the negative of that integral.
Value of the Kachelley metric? -4642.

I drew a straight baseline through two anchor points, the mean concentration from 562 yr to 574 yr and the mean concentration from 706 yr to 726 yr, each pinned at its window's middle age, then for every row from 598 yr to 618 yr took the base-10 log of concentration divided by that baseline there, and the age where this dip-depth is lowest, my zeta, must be 612 yr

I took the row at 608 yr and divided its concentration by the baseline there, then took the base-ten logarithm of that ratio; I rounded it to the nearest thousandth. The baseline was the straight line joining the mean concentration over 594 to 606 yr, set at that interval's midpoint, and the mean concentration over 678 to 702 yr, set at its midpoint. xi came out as 0.009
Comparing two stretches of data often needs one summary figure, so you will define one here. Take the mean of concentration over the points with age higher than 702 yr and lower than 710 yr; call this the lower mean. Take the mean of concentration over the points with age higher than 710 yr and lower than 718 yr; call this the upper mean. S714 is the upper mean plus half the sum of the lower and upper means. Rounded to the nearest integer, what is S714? 791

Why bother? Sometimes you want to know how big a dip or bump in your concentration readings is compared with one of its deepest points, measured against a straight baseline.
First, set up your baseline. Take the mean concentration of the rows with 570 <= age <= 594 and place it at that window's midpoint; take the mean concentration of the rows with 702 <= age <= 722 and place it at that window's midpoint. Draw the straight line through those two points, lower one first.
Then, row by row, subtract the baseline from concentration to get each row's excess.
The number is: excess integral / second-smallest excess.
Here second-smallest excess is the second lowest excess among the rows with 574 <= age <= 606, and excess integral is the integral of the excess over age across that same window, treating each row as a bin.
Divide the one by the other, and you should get 178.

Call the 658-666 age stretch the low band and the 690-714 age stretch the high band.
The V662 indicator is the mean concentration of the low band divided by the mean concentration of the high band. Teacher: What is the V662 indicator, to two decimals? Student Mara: 0.90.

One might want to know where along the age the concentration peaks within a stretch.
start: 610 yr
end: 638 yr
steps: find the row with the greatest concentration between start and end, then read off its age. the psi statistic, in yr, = 616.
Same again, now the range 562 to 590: 588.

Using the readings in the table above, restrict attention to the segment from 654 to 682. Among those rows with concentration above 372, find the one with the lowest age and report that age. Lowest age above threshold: 668 yr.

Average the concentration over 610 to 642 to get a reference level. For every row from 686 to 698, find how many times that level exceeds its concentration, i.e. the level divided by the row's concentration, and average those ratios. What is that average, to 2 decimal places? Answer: 0.96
